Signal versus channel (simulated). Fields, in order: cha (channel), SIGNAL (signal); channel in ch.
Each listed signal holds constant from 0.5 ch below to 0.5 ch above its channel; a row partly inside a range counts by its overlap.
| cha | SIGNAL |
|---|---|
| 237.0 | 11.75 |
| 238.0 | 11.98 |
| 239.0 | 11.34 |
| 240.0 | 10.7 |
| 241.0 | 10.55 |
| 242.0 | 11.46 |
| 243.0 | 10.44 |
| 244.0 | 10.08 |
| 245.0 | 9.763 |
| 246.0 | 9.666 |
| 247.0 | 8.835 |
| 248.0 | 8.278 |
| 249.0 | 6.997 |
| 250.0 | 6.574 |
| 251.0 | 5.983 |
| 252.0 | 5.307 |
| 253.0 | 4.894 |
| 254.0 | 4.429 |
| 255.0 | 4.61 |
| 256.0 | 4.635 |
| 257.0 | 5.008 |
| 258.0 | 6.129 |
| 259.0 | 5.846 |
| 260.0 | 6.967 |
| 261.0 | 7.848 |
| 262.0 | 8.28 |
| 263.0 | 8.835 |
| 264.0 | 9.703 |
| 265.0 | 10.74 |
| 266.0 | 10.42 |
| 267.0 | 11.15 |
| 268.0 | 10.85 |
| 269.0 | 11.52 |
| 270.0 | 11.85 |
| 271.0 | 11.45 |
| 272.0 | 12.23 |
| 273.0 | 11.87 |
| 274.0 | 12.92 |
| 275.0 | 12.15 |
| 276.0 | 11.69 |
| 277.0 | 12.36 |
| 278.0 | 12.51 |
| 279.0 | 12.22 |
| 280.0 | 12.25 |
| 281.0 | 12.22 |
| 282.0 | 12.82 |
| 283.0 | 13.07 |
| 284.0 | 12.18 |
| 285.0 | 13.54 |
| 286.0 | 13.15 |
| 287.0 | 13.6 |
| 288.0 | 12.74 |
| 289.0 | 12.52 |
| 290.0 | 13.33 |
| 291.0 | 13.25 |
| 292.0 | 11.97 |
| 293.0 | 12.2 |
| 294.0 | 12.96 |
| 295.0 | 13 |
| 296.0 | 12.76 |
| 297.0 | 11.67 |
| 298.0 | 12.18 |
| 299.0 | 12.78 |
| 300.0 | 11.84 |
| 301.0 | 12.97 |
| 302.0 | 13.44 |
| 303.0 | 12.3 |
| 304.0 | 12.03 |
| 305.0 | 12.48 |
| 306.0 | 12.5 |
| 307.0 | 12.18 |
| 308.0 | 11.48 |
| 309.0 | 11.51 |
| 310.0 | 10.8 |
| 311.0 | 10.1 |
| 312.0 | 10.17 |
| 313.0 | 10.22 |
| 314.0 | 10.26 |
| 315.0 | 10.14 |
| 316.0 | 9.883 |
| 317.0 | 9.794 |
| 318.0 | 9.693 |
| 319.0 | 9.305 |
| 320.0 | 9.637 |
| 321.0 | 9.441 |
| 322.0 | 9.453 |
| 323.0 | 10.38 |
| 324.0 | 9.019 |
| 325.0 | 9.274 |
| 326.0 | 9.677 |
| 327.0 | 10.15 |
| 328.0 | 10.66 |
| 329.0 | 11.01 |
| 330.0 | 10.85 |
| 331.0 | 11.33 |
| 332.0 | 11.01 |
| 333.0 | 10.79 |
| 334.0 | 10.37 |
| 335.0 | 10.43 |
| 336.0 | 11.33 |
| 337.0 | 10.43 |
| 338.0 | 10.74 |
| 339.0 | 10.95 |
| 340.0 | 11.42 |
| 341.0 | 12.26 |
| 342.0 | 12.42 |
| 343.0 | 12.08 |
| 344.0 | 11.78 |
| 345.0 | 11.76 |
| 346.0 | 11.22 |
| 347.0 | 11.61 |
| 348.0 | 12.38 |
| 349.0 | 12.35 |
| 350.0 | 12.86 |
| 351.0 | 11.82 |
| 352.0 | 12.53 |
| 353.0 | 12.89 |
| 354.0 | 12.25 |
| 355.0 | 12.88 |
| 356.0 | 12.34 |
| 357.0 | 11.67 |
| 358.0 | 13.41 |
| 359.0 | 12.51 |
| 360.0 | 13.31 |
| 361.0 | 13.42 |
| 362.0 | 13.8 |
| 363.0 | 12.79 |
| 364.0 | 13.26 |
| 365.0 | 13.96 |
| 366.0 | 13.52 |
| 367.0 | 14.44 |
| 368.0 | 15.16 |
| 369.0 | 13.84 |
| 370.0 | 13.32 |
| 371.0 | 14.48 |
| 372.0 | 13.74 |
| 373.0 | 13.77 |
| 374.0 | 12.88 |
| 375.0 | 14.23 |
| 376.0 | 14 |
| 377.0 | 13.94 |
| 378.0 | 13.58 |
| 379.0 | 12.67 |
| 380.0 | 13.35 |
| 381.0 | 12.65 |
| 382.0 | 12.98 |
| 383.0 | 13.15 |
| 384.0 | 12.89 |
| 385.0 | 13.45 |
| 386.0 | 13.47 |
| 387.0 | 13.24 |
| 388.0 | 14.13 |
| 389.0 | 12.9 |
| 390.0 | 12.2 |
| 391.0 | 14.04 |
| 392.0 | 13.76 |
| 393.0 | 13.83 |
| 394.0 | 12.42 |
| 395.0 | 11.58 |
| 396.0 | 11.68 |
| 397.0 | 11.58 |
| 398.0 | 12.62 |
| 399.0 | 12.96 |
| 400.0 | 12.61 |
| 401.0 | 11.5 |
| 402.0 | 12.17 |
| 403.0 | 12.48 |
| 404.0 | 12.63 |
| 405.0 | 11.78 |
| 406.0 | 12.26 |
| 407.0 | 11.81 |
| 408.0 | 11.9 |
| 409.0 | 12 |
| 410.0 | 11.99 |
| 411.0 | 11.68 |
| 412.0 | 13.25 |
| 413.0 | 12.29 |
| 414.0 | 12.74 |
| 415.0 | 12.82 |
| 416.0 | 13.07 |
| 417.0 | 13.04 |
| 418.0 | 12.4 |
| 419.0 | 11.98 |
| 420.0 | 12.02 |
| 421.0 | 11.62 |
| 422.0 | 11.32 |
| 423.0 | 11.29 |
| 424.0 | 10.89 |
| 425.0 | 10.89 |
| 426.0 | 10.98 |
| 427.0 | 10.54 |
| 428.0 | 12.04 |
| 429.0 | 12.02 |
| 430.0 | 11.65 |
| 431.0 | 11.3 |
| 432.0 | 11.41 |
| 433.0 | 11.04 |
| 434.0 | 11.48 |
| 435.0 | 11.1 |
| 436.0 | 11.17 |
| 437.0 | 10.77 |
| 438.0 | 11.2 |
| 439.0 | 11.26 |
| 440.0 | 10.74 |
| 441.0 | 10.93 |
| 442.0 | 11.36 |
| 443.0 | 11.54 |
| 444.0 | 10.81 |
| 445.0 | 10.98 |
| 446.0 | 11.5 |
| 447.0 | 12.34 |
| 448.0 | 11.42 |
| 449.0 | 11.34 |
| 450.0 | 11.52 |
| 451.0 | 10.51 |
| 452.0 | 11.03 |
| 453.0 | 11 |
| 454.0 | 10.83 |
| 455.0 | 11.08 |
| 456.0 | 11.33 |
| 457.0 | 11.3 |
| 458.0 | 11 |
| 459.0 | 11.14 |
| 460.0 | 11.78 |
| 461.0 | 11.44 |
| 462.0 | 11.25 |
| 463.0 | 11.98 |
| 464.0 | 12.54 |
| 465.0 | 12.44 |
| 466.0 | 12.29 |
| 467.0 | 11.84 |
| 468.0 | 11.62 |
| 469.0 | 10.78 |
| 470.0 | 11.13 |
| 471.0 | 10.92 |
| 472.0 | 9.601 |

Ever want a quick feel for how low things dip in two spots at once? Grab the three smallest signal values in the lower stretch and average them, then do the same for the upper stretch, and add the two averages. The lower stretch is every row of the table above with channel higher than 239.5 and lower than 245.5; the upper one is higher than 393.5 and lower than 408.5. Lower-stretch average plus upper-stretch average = 21.6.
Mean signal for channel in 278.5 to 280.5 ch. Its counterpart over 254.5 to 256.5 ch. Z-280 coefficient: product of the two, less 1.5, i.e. 55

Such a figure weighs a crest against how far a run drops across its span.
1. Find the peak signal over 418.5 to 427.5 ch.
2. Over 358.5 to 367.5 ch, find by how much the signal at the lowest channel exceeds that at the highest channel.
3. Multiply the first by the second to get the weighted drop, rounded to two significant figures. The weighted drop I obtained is -23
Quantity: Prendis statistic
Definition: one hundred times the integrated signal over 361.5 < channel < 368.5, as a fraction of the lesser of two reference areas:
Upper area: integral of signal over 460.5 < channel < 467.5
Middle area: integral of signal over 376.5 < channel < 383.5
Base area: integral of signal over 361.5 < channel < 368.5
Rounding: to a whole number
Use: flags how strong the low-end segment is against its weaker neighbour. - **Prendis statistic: 116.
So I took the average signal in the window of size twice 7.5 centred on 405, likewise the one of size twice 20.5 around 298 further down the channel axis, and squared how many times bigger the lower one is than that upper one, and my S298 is 1.0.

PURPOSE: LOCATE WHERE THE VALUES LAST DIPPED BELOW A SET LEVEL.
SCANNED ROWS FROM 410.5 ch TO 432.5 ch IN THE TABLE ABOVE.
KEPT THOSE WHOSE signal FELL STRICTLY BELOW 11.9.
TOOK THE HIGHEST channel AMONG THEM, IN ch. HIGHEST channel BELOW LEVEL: 432.0 ch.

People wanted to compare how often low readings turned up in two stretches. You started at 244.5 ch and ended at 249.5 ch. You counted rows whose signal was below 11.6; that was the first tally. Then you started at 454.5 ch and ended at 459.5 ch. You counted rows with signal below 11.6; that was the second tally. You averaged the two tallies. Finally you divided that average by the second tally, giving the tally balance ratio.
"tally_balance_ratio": 1.0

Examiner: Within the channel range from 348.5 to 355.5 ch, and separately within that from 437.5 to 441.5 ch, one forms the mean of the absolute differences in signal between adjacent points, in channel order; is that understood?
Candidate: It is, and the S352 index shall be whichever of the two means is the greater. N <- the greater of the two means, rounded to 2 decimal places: 0.65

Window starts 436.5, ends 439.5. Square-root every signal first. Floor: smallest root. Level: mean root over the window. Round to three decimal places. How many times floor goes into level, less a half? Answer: 0.514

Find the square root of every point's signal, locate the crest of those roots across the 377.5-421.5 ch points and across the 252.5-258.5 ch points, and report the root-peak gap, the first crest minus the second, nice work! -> 1.28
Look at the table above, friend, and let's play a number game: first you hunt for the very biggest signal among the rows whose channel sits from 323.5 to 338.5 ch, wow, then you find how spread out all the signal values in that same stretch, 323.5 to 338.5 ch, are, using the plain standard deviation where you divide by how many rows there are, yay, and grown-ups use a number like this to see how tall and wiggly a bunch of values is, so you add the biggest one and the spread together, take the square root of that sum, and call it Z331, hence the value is 3.5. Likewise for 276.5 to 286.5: 3.7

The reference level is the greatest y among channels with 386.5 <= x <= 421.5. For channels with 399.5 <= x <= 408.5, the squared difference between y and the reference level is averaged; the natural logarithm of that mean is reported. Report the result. 1.42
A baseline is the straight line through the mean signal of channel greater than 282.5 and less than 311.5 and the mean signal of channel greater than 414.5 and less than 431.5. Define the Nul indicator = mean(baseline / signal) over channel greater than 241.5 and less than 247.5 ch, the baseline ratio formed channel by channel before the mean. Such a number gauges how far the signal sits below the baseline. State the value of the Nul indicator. 1.27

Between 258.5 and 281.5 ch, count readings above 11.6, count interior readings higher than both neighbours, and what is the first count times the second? 77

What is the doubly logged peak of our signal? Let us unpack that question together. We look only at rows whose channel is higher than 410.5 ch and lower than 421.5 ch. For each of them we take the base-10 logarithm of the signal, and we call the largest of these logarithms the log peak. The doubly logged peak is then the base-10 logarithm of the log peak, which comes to 0.050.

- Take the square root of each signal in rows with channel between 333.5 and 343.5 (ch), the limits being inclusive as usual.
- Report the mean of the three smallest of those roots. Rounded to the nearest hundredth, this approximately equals 3.23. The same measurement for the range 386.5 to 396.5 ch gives 3.44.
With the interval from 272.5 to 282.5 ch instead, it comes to 3.45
